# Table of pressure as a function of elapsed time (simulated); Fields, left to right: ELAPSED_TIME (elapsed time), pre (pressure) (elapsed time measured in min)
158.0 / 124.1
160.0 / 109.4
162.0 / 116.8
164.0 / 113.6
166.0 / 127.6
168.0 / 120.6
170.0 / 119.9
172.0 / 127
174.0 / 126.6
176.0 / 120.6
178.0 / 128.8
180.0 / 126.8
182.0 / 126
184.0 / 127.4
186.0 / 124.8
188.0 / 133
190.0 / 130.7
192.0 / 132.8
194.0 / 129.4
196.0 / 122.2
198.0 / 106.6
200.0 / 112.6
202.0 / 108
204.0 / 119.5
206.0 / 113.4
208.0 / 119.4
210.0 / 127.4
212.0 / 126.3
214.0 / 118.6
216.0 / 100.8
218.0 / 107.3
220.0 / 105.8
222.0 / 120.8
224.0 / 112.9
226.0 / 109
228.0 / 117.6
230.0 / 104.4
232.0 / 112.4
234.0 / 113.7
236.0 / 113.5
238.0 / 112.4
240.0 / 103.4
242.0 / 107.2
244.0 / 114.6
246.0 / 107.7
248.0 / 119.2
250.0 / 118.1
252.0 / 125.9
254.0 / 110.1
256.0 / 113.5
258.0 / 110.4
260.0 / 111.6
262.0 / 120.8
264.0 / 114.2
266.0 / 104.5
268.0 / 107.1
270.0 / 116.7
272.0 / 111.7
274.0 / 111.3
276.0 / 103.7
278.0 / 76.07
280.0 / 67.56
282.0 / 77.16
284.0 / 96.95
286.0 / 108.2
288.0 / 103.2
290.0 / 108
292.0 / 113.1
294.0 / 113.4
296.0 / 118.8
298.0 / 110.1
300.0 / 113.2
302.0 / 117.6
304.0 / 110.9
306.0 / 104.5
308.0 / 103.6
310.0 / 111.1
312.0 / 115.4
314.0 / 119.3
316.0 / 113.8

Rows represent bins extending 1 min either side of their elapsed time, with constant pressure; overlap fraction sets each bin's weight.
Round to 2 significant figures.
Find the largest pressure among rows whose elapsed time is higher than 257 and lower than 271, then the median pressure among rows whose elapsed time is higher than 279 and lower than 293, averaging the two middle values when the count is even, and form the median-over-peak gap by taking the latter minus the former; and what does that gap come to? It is -18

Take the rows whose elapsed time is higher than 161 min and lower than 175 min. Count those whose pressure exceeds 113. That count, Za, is 7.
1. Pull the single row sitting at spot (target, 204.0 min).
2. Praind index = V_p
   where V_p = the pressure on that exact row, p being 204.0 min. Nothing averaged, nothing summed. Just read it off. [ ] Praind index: 119.5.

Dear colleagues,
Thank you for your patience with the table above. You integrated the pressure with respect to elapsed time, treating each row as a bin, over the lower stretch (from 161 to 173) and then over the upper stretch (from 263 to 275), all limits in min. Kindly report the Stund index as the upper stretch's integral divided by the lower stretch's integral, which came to 0.917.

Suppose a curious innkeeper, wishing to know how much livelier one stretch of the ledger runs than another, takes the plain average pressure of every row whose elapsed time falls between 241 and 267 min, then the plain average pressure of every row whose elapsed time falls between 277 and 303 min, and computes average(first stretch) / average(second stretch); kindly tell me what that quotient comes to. 1.12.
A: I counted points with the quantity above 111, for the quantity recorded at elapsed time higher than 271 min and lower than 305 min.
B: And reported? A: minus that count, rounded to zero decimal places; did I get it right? -7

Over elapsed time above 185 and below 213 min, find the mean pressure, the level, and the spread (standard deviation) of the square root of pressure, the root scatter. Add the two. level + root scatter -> 122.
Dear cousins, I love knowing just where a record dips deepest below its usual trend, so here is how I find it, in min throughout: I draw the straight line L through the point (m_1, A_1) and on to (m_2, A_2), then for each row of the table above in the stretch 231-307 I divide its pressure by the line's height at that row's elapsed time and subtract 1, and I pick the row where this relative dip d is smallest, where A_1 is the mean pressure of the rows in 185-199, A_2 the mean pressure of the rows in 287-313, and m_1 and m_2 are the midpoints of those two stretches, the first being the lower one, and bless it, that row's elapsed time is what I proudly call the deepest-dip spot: 280.0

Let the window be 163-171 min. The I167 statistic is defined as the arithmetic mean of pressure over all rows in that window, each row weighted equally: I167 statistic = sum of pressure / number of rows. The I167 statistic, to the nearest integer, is 120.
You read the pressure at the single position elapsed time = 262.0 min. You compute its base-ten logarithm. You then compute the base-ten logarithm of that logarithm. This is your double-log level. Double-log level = 0.318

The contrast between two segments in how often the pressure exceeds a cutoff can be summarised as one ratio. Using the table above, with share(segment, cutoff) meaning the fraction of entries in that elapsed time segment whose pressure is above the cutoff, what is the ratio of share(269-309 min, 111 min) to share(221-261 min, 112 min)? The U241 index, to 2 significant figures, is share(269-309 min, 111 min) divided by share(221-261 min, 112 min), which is 0.67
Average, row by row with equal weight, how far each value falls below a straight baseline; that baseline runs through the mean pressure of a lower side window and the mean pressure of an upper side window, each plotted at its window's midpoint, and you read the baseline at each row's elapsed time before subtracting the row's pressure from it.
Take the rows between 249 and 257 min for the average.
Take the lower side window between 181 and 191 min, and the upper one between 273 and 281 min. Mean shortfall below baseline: -17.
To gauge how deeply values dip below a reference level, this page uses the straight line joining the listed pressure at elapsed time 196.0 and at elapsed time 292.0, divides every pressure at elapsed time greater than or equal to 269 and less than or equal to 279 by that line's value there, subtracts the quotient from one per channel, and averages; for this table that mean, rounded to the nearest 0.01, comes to 0.10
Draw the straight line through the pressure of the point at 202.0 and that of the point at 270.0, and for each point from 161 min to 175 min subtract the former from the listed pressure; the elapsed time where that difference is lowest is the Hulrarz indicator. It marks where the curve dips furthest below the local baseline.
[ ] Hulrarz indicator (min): 164.0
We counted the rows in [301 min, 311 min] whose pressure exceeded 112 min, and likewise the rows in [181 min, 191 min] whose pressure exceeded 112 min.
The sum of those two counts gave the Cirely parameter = 6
